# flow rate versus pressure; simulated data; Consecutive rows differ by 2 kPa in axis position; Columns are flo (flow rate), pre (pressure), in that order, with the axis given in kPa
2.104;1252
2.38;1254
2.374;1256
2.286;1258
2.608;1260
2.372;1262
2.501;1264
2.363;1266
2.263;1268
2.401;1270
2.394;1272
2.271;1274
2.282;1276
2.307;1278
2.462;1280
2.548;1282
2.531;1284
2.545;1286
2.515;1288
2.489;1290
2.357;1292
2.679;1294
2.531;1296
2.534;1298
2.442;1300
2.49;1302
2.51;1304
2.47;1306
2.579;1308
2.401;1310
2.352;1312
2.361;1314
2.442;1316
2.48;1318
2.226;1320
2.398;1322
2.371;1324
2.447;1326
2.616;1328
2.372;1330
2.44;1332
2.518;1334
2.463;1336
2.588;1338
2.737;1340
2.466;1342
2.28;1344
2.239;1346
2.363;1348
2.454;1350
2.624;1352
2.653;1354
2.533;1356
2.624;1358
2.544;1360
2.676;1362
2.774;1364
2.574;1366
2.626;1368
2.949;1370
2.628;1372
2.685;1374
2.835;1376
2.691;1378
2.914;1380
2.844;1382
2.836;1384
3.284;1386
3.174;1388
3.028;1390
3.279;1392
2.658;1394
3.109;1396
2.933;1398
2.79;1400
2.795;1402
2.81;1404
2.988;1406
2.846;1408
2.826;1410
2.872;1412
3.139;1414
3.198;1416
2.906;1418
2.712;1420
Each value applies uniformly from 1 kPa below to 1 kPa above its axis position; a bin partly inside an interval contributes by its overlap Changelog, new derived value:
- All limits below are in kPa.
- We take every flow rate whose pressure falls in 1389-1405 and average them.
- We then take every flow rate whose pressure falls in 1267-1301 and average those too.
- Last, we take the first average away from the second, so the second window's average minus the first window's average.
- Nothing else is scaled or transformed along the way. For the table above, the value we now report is -0.48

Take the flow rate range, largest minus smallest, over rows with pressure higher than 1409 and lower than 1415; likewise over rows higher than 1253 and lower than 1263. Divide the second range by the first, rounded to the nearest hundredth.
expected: 1.03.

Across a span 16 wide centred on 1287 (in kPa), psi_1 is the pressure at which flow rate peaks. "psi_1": 1294 kPa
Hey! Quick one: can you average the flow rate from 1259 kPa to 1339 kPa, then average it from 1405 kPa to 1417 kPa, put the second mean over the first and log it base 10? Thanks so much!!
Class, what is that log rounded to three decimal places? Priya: 0.085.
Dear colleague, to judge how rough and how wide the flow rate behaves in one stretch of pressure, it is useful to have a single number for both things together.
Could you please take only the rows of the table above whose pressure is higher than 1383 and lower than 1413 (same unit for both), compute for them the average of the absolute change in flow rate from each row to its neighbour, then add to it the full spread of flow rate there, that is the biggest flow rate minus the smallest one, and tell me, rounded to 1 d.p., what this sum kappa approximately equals 0.8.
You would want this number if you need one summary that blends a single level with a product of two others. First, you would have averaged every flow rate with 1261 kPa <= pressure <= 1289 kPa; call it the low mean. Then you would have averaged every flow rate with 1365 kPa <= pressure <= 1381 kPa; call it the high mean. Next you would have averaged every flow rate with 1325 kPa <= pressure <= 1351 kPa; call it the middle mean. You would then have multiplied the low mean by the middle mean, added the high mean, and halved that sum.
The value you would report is 4.33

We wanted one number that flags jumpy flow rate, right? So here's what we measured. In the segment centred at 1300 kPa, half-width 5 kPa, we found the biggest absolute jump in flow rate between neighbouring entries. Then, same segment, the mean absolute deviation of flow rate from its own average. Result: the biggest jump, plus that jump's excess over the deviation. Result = 0.2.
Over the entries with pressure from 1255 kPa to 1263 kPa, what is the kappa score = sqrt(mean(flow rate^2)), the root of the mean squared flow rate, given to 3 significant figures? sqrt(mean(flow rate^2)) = 2.41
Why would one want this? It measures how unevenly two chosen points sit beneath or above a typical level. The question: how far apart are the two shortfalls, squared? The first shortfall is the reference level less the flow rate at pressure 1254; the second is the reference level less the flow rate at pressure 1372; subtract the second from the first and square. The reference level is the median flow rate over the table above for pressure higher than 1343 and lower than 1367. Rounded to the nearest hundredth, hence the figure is 0.06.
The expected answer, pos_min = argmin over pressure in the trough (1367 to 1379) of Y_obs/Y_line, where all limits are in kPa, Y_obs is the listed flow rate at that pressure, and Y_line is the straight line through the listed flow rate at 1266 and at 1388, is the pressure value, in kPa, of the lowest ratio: 1372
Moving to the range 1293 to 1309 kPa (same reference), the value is 1306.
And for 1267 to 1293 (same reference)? 1292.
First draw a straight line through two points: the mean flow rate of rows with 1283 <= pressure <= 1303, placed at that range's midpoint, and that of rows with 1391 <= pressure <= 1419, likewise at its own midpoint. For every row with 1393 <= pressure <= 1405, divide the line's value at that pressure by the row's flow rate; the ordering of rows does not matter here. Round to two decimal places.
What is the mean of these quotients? 1.03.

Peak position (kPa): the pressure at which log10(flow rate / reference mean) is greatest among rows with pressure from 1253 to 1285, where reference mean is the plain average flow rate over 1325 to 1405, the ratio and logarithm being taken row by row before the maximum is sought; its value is 1260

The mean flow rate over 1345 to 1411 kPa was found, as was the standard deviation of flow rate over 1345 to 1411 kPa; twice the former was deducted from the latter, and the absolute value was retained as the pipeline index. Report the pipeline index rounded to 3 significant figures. 5.31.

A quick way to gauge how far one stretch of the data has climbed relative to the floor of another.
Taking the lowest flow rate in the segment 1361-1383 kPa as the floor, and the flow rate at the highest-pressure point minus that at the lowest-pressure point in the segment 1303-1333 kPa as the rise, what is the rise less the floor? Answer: -2.64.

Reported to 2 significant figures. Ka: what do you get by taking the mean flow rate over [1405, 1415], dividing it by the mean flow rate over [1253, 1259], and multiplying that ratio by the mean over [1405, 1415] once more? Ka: 3.7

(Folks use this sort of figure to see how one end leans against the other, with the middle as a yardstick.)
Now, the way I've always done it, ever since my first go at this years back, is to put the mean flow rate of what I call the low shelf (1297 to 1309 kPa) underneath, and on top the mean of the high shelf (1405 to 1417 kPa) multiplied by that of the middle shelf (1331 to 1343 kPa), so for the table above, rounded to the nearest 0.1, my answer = 3.0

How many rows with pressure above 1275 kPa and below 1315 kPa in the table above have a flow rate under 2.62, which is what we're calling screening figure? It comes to 19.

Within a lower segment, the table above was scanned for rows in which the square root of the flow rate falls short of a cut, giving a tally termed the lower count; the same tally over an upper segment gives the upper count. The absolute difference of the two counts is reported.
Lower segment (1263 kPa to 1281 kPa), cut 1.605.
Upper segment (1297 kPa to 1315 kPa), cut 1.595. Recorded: 1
